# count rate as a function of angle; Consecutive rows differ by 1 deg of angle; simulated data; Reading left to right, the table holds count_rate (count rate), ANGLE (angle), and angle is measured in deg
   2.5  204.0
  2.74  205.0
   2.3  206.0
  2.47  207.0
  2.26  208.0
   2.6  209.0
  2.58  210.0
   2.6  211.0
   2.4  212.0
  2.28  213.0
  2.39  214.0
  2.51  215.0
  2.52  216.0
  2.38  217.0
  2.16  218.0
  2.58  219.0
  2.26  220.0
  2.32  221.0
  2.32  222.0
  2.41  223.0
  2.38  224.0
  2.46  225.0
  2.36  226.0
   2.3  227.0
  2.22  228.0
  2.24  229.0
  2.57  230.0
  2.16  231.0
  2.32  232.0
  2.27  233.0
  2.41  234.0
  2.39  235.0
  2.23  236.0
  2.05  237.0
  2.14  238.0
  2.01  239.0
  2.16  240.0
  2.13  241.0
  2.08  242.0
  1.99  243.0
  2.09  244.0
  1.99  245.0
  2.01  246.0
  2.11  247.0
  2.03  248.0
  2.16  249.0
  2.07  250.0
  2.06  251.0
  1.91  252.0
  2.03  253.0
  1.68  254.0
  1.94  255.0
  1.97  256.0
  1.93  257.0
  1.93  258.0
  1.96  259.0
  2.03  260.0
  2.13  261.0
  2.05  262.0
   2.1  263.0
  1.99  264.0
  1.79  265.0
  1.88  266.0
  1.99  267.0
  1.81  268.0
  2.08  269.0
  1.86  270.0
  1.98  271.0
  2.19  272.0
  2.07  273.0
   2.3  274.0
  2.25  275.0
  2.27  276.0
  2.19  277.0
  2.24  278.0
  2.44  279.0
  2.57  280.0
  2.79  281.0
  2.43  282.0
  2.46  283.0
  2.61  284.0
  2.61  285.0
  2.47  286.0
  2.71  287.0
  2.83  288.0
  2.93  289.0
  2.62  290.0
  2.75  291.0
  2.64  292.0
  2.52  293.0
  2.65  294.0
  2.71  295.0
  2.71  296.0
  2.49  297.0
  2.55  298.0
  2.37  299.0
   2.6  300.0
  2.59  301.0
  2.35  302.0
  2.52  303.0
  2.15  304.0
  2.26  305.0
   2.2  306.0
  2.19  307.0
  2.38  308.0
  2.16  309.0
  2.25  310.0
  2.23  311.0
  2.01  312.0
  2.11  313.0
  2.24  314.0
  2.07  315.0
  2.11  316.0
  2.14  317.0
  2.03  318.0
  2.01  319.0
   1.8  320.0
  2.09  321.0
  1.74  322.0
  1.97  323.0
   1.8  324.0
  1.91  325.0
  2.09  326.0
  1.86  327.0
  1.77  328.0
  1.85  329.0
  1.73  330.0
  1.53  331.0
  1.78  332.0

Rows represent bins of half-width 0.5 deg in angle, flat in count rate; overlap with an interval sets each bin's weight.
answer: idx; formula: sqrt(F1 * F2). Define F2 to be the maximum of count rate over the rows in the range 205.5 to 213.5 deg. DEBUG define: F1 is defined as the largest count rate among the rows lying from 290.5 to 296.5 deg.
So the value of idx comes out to 2.67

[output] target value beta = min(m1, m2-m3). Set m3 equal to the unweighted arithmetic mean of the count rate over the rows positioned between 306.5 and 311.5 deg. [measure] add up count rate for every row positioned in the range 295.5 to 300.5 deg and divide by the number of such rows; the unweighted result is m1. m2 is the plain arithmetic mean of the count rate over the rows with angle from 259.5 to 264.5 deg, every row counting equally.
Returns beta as -0.18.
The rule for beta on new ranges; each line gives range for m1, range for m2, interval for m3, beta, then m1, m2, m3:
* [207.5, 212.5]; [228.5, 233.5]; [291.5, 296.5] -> -0.33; 2.49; 2.31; 2.65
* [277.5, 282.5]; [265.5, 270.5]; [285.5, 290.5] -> -0.79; 2.49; 1.92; 2.71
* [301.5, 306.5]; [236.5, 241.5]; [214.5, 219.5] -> -0.33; 2.30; 2.10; 2.43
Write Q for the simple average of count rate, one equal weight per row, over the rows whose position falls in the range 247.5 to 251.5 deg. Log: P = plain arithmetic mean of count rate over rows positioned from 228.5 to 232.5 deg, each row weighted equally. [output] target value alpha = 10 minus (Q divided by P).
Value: 9.10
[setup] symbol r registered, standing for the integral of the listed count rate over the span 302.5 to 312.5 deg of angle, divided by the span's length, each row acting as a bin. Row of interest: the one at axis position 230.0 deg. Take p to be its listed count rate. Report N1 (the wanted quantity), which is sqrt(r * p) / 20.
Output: 0.120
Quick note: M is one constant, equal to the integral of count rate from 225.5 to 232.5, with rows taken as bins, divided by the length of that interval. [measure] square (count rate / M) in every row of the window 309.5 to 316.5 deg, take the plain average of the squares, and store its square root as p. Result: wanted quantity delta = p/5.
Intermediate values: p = 0.93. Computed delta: 0.186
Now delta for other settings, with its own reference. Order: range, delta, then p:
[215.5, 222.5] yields 0.205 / 1.02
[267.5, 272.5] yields 0.172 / 0.86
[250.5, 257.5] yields 0.168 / 0.84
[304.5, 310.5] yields 0.194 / 0.97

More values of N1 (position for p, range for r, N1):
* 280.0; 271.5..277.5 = 0.119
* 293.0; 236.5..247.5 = 0.114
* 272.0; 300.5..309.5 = 0.112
